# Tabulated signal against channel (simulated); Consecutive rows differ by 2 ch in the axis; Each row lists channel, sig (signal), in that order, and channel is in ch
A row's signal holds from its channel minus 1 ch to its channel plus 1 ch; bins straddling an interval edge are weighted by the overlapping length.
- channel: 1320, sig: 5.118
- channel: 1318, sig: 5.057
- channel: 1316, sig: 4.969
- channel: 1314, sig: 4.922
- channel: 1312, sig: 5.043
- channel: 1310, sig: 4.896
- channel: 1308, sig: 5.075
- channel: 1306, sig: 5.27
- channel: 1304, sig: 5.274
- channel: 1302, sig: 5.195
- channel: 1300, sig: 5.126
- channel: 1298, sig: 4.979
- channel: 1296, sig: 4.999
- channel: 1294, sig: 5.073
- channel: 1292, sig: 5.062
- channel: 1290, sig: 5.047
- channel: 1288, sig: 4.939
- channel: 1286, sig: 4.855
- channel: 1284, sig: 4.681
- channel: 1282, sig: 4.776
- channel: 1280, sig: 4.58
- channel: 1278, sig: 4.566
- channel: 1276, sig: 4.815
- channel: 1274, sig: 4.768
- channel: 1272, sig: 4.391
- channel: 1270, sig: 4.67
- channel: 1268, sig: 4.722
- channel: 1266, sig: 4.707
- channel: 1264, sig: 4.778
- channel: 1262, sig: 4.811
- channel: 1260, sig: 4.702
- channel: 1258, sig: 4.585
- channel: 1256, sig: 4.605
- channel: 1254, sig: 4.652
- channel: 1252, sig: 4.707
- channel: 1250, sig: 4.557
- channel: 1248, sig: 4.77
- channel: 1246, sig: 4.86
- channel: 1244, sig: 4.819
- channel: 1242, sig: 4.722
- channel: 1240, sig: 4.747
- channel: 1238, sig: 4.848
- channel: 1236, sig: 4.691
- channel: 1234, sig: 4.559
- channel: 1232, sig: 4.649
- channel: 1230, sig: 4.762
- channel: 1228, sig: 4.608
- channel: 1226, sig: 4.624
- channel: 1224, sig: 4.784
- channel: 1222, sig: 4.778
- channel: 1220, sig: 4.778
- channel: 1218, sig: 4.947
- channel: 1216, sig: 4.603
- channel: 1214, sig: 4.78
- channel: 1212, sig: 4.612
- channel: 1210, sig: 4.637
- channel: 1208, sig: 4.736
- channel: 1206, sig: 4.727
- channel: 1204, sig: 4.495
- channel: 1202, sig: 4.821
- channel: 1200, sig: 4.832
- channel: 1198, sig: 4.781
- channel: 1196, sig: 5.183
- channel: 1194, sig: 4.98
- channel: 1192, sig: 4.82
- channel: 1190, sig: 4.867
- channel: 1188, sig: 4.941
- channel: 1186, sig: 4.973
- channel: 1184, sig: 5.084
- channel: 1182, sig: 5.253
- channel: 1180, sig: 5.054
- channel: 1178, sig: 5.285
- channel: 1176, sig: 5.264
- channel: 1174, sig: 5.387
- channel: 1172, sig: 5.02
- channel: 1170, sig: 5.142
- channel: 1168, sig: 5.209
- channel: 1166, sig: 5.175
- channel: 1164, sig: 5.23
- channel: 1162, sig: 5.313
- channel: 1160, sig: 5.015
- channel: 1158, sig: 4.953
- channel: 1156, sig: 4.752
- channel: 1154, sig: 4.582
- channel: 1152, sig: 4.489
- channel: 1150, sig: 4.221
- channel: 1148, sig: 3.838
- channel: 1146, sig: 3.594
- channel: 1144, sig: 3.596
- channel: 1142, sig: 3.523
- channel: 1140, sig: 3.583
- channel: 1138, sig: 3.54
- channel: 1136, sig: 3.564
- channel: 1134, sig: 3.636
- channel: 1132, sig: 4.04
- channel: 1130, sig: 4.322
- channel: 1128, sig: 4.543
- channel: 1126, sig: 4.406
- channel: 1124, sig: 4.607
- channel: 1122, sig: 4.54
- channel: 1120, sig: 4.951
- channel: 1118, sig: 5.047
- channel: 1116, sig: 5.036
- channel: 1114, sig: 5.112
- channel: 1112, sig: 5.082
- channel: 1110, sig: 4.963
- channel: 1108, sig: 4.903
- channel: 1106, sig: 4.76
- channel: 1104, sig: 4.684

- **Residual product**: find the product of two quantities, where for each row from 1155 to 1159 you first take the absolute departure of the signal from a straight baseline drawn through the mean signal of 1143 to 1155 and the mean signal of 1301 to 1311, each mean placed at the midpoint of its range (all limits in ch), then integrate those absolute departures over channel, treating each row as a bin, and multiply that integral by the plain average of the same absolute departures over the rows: 2.2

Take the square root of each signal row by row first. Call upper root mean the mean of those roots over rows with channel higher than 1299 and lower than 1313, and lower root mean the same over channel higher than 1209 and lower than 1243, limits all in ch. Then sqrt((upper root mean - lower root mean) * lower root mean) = 0.45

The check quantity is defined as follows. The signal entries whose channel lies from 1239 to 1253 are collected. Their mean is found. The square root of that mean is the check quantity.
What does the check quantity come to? 2.18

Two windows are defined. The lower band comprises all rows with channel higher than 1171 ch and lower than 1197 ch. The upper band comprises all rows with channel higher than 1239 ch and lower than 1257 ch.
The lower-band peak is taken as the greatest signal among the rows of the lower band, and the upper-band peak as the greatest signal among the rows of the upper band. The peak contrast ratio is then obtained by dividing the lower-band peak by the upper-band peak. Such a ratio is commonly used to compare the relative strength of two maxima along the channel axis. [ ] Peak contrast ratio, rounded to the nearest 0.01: 1.11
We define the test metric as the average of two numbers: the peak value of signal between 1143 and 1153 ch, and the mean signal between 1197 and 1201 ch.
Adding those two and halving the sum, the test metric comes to 4.65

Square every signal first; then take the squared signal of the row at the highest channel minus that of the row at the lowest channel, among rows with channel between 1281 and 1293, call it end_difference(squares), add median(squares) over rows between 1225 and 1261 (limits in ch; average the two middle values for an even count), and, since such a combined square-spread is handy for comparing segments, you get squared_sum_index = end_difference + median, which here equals 25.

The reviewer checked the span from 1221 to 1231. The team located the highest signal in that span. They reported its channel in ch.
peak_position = 1224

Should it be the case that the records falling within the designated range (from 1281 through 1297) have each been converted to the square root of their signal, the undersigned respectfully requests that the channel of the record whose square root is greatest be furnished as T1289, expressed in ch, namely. 1294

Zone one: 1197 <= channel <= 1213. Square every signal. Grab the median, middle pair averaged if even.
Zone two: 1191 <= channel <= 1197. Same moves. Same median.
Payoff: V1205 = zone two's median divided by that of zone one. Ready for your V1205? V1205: 1.11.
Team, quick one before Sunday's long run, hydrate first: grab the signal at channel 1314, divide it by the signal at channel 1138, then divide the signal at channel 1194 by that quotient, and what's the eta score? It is 3.6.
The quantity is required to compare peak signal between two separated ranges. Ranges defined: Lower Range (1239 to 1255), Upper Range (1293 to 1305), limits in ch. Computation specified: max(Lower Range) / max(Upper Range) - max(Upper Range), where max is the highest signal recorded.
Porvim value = -4.35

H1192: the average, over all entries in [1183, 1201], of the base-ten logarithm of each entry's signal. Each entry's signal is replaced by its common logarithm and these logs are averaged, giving 0.694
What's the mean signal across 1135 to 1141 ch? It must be 3.56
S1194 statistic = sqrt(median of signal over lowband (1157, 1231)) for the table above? 2.22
